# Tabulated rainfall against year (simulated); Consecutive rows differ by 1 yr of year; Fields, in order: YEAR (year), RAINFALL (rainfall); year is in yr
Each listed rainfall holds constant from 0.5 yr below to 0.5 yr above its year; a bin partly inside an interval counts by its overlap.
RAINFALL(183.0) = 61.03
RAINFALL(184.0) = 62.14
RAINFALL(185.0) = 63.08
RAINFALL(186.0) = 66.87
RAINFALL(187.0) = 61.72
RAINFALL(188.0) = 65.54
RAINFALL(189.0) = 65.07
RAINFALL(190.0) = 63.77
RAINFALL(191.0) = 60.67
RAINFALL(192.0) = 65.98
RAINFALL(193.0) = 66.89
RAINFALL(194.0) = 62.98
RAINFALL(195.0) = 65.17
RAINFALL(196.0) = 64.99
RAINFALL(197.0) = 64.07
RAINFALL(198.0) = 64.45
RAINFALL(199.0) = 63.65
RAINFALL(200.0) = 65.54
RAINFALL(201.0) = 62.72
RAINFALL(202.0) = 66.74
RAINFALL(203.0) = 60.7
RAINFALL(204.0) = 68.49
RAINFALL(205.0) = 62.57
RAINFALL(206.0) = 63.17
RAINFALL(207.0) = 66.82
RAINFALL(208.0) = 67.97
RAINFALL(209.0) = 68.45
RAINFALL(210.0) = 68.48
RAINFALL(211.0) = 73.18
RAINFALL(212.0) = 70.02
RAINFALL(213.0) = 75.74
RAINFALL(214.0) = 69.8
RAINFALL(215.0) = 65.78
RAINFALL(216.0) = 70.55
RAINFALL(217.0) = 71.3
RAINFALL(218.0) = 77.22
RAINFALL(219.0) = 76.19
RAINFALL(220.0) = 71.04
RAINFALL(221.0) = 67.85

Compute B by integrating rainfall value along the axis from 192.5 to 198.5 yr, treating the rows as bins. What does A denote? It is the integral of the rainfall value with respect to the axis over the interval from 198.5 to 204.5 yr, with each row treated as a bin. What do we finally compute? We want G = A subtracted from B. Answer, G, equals 1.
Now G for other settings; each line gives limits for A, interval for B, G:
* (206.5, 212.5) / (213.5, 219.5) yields 16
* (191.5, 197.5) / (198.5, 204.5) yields -2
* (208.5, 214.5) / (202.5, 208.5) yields -36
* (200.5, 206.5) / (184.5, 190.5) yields 2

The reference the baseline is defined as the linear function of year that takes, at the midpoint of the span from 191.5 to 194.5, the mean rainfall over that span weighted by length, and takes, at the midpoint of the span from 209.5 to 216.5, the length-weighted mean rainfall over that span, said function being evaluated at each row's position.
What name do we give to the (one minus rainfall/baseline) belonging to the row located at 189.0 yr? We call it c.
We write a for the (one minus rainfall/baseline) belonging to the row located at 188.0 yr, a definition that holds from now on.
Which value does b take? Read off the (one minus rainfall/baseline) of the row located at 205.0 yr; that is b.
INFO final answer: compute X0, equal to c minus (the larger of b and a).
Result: -0.10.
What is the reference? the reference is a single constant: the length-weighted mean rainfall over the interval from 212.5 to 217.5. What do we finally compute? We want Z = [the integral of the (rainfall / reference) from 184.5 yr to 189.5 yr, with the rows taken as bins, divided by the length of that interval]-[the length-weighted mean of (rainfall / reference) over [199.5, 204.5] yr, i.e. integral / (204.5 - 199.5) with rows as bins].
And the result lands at -0.005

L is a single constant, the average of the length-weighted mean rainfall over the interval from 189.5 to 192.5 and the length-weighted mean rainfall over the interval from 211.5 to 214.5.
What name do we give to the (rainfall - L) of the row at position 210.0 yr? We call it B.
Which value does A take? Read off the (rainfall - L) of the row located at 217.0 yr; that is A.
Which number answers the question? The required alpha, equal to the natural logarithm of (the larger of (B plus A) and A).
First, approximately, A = 4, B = 1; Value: 1.5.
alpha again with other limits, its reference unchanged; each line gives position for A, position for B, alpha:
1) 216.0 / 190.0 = 1.1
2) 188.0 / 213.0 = 1.8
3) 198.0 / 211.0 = 0.8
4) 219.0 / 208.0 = 2.2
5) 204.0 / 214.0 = 1.1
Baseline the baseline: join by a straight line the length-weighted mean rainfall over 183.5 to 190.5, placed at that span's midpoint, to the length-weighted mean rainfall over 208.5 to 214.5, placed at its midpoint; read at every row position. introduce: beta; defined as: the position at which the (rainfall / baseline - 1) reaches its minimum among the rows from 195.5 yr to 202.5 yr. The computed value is 201.0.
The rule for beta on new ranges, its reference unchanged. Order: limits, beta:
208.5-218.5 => 215.0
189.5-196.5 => 191.0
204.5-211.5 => 205.0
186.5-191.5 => 191.0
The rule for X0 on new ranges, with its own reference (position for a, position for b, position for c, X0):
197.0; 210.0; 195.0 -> -0.02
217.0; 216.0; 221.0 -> 0.05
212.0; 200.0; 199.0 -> 0.02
